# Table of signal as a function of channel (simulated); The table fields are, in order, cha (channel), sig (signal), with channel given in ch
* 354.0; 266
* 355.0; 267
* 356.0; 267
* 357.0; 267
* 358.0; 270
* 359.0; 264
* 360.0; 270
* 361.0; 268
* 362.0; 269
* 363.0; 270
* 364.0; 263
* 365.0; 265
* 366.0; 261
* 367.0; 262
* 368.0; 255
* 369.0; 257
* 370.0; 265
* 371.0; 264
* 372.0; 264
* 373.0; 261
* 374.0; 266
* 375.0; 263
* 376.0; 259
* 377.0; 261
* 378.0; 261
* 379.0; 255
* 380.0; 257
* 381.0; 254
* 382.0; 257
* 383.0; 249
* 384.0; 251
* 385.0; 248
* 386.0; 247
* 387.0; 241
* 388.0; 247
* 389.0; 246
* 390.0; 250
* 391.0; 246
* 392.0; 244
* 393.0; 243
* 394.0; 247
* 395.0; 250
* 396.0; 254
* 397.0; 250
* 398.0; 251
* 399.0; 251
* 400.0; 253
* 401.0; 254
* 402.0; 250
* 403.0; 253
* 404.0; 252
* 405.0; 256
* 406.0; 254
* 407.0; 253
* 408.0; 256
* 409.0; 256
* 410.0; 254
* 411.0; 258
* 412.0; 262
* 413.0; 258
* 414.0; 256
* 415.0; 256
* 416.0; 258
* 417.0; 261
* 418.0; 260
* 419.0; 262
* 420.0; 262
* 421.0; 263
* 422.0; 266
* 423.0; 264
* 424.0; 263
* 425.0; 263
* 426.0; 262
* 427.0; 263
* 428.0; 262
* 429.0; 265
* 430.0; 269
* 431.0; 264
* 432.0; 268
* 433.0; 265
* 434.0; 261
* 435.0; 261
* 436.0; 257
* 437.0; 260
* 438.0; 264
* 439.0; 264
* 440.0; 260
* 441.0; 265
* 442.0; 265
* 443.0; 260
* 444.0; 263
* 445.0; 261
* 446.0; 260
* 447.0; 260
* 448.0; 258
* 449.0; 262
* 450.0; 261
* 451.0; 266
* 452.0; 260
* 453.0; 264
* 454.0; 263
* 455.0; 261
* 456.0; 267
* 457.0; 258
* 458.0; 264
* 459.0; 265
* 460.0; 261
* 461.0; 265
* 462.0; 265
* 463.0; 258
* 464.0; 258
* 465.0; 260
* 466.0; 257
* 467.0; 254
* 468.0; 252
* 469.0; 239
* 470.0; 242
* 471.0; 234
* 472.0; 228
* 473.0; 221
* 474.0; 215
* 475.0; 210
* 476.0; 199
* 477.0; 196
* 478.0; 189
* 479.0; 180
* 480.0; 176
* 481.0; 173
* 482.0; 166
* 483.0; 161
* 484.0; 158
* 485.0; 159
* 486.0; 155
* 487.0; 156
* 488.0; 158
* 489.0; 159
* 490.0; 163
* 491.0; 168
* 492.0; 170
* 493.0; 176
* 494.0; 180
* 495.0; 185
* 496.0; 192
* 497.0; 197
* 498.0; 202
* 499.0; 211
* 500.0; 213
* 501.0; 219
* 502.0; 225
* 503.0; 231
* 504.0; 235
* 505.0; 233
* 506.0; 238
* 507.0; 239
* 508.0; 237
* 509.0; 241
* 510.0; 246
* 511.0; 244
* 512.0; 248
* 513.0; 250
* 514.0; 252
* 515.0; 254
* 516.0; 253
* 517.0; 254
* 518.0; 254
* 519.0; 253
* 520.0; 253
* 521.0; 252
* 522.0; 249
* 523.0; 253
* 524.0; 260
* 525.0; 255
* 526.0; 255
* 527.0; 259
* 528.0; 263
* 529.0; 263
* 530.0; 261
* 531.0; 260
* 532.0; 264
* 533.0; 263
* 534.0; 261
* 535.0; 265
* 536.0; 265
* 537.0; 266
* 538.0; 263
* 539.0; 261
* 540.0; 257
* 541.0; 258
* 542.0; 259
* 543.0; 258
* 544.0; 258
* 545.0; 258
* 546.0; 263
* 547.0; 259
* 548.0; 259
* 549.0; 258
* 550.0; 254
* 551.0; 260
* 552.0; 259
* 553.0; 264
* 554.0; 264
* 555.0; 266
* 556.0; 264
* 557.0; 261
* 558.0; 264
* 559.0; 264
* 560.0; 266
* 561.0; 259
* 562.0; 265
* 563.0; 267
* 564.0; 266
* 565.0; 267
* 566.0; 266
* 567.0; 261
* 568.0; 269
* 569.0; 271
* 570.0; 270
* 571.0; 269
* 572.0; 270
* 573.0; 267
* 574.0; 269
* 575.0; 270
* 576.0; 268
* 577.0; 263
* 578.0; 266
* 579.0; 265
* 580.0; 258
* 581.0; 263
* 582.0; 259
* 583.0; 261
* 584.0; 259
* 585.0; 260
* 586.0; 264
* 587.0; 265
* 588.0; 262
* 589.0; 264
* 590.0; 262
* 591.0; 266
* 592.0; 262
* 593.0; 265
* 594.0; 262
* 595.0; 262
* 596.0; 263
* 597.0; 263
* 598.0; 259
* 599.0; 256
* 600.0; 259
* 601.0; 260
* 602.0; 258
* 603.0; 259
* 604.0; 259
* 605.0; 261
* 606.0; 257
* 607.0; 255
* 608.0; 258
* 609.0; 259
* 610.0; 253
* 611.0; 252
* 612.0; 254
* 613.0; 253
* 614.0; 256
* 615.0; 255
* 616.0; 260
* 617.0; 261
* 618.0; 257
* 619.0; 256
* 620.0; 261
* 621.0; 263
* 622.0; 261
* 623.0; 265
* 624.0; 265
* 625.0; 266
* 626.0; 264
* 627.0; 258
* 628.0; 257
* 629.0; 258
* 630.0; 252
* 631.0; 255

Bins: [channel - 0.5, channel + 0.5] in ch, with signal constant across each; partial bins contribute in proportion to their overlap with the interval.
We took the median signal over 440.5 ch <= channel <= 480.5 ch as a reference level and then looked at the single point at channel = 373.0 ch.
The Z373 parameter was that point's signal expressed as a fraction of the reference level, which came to 1.00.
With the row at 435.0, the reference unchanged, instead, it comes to 1.00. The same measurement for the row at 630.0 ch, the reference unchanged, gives 0.97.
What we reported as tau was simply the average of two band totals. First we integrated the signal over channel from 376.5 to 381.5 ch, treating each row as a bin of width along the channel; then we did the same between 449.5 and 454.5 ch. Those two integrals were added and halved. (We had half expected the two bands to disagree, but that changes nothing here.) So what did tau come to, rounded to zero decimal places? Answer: 1301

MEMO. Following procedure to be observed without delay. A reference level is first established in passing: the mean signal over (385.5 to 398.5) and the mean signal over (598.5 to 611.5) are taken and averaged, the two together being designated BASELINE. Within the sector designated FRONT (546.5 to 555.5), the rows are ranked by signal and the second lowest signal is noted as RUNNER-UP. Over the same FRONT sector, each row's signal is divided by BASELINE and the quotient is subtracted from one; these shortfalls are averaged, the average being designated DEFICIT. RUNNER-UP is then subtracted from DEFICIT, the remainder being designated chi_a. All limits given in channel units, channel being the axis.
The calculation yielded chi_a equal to -258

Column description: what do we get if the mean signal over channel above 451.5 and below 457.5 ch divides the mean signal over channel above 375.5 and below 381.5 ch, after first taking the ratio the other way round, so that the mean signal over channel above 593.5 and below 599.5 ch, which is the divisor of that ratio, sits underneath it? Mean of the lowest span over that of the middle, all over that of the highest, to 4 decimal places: 0.0038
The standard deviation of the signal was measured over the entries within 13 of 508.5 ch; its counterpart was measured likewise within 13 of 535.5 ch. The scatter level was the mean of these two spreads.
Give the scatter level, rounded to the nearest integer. 11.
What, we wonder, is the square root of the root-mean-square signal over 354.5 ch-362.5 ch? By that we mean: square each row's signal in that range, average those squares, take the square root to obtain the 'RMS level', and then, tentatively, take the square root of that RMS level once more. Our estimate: 16.4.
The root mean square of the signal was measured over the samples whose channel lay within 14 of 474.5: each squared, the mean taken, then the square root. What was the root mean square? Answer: 214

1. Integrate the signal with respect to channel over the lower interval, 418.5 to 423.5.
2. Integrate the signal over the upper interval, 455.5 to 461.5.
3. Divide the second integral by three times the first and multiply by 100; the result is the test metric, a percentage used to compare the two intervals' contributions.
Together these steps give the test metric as 40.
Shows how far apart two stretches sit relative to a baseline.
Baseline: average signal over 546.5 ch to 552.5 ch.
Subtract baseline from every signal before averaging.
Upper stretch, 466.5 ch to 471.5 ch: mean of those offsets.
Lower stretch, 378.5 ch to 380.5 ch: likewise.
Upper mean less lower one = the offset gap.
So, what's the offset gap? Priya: -12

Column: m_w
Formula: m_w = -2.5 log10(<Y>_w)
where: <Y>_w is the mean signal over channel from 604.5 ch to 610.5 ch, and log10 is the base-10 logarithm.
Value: -6.03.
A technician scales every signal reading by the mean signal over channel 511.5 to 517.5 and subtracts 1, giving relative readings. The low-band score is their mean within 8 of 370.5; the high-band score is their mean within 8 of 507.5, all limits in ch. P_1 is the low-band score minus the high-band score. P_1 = 0.097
